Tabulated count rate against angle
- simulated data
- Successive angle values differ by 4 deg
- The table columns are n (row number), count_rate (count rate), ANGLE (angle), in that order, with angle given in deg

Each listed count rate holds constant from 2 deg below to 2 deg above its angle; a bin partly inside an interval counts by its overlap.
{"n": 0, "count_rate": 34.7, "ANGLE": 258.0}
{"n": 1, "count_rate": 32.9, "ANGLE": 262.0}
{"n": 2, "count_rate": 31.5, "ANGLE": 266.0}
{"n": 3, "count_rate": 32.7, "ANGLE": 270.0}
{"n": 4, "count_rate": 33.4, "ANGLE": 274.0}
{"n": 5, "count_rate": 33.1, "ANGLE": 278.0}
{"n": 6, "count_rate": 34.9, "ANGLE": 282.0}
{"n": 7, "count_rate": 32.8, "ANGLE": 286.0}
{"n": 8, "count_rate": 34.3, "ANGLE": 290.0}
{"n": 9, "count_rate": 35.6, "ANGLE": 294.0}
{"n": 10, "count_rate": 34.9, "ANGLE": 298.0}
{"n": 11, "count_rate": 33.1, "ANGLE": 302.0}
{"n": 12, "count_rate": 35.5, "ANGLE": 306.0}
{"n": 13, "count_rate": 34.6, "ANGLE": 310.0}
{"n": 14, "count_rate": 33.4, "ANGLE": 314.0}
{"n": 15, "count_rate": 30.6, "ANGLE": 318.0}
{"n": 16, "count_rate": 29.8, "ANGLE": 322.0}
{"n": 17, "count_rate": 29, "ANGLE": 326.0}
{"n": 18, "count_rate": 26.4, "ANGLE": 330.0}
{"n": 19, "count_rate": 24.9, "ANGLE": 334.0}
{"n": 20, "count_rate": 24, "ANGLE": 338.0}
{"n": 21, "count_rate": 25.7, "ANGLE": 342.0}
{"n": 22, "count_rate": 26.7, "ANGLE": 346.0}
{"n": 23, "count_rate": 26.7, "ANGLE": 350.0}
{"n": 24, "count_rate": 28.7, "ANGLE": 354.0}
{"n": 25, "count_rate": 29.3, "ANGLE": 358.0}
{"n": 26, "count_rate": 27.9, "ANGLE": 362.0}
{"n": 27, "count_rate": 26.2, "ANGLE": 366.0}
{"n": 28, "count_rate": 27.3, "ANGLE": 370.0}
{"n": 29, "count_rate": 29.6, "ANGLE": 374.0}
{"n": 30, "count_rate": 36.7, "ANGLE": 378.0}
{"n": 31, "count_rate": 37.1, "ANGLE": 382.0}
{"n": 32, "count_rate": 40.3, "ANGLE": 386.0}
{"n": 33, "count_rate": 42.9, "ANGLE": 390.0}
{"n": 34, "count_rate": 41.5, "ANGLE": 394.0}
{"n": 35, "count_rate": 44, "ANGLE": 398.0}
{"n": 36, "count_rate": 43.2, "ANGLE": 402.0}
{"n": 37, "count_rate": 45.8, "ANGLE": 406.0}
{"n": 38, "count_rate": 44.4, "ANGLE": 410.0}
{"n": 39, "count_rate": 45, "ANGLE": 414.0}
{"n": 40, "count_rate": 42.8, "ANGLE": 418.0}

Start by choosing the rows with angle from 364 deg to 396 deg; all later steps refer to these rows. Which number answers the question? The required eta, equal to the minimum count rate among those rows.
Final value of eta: 26.2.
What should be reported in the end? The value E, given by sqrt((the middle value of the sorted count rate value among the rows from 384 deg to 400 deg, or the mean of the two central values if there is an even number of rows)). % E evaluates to 6.5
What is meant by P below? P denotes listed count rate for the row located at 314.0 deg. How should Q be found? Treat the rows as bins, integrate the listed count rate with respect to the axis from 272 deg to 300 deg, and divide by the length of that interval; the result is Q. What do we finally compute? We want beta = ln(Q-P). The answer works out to -0.3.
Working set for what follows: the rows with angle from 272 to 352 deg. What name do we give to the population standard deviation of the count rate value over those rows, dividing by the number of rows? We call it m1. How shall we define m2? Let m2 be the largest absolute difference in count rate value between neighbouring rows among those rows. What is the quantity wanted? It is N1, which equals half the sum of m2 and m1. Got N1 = 3.3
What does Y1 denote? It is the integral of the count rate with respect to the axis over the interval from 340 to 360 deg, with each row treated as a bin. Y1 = 548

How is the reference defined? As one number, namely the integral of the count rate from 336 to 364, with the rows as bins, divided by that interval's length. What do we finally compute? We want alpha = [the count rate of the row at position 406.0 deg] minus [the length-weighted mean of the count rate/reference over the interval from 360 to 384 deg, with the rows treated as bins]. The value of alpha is 44.7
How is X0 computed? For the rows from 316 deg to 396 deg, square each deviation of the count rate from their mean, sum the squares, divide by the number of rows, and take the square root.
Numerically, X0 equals 6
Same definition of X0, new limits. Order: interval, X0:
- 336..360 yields 2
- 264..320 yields 1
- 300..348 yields 4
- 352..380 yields 3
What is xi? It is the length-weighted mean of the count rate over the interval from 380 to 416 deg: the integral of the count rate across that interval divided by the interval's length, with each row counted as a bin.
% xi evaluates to 42.7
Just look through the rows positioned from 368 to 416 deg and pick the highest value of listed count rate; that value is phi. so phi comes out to 45.8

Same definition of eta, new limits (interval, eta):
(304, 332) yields 26.4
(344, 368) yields 26.2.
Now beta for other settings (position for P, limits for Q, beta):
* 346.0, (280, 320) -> 2.0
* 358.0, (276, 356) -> 0.4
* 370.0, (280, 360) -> 1.2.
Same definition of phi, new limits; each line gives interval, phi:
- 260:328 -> 35.6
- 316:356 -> 30.6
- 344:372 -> 29.3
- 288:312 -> 35.6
